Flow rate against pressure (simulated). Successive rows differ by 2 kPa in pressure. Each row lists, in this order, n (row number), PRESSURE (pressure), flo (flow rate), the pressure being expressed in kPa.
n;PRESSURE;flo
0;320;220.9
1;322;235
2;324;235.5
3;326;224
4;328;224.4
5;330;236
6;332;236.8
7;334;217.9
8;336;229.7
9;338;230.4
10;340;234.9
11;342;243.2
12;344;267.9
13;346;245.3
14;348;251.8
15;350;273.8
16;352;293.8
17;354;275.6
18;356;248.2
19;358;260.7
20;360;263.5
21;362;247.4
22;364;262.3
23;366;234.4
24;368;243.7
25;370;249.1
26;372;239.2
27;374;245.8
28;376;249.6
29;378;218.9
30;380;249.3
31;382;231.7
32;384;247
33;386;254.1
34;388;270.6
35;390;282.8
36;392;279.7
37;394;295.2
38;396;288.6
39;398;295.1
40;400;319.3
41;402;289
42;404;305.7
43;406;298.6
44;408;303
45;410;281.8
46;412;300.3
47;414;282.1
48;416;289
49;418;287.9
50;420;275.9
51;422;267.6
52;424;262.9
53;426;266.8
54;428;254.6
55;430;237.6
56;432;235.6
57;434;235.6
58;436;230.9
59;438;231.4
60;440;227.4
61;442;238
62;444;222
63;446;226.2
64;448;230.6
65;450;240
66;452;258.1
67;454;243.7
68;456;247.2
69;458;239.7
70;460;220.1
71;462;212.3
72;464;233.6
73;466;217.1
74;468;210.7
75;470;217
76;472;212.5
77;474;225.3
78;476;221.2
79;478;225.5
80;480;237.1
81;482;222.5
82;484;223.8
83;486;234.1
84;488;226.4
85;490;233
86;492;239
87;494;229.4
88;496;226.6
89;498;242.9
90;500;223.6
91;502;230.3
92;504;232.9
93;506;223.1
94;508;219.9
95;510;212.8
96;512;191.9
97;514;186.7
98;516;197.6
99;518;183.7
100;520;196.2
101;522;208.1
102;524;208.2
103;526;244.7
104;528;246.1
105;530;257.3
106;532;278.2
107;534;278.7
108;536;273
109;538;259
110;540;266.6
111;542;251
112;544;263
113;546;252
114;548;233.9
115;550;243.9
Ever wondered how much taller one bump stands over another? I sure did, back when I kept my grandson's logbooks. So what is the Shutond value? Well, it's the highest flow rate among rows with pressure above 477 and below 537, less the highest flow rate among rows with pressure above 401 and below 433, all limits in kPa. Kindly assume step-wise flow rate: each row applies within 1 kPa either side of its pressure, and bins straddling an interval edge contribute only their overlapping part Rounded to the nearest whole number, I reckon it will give -27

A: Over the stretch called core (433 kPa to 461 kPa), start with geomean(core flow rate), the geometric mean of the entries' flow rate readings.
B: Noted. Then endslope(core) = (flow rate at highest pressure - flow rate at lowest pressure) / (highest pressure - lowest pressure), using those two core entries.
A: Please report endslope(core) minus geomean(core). -235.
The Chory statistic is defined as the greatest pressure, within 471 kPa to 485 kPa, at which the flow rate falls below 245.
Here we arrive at 484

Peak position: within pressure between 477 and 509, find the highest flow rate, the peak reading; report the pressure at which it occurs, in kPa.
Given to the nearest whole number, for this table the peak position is 498 kPa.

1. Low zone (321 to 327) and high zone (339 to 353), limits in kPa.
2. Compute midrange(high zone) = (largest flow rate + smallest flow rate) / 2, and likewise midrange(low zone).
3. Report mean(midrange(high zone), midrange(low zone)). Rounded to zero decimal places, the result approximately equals 247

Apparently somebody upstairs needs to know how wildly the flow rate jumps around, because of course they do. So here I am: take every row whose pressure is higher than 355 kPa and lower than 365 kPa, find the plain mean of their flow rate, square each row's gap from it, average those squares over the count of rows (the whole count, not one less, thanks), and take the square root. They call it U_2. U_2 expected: 7.1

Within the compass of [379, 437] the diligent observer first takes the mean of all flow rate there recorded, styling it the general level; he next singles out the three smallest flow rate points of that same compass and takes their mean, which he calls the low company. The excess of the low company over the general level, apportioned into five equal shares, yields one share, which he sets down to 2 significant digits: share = -8.1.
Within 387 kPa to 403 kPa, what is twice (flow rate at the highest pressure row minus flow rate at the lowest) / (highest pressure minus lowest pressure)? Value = 2.6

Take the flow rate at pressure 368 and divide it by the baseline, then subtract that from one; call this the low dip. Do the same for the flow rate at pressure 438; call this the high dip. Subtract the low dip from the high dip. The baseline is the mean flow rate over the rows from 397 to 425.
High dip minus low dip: 0.04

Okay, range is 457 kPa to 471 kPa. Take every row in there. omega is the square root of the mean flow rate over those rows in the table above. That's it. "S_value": 14.9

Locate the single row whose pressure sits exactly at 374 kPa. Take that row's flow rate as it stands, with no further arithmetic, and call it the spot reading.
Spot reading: 245.8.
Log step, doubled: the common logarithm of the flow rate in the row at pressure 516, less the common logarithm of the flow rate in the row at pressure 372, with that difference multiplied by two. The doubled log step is -0.17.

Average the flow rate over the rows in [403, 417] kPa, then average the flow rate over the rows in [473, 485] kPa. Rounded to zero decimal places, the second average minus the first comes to -68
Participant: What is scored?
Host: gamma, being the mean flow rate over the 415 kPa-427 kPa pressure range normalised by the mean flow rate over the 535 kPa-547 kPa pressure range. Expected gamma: 1.1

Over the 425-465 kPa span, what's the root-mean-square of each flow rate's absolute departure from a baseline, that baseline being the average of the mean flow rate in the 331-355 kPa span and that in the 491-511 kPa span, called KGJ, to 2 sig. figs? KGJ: 13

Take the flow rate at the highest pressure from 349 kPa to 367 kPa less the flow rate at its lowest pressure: -39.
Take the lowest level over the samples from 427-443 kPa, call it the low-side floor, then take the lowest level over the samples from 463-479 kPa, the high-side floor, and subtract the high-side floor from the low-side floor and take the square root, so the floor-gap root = 4.1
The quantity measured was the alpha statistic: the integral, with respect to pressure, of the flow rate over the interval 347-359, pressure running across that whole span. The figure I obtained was 3208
